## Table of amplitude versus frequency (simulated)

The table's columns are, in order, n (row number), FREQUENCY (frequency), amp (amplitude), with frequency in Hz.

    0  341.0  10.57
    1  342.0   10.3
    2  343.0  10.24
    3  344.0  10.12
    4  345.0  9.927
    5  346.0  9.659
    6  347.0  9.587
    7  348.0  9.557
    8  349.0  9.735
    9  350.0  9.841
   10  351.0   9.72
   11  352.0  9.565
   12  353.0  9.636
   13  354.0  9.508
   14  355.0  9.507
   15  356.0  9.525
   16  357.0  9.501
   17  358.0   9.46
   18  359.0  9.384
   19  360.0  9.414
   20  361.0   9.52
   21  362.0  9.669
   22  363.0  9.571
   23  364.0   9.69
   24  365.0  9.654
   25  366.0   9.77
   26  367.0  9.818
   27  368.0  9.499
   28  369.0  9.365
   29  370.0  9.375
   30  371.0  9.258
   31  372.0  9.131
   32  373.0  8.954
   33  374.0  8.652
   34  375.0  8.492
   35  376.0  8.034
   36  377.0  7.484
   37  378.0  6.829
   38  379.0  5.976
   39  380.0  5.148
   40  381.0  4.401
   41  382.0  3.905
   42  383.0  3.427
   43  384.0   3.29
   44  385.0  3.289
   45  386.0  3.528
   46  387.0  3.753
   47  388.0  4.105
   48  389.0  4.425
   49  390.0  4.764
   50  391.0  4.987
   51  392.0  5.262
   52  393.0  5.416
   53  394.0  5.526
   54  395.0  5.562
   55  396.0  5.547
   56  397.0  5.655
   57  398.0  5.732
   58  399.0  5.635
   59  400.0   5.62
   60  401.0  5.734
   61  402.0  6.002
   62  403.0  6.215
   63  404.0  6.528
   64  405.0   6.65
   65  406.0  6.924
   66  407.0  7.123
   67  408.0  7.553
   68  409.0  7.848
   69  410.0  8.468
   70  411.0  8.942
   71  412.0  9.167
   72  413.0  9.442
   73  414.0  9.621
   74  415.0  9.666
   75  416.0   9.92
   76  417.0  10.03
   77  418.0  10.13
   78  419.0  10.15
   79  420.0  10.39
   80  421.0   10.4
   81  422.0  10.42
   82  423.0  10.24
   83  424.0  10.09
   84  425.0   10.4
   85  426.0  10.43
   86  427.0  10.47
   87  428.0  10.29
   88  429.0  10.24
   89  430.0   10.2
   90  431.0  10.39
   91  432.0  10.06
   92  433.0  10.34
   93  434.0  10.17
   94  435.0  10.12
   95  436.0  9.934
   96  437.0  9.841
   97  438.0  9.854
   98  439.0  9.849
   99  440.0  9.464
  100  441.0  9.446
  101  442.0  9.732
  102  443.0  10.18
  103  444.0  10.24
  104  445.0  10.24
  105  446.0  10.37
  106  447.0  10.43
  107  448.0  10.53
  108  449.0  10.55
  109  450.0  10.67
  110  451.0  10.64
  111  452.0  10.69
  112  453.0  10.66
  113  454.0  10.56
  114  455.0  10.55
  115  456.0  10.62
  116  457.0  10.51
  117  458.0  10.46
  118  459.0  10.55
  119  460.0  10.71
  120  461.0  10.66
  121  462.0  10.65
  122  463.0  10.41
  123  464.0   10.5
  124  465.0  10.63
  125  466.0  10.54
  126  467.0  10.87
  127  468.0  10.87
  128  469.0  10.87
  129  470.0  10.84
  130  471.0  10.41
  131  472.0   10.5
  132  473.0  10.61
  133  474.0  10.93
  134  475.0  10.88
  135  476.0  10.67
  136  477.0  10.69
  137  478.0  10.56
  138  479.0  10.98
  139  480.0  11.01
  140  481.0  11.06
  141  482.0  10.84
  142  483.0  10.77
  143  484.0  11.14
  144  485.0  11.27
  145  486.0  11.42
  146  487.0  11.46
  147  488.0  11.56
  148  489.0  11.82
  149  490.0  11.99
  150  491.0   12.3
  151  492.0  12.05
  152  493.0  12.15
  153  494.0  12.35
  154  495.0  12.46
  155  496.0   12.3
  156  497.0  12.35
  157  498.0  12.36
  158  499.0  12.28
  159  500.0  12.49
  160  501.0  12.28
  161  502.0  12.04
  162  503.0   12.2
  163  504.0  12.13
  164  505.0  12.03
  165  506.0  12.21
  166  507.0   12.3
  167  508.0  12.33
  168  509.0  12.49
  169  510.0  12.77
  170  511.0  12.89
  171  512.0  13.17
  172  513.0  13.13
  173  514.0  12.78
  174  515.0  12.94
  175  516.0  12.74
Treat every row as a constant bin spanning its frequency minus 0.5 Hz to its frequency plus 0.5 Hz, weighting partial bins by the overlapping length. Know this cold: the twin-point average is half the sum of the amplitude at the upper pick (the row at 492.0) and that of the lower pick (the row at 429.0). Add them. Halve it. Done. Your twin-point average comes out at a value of 11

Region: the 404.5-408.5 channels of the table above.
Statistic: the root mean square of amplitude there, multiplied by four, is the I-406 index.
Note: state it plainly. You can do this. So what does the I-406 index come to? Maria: 28.3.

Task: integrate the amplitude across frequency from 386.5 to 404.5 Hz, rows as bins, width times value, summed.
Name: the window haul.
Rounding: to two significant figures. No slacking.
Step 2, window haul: 96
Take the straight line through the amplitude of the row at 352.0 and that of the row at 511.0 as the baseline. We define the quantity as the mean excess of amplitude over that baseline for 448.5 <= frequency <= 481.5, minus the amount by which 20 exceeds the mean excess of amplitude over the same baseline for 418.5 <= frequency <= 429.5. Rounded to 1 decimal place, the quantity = -22.0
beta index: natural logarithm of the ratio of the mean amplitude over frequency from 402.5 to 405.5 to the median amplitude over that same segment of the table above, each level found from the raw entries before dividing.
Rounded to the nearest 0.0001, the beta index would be -0.0098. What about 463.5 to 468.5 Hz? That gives 0.0049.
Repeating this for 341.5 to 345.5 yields -0.0033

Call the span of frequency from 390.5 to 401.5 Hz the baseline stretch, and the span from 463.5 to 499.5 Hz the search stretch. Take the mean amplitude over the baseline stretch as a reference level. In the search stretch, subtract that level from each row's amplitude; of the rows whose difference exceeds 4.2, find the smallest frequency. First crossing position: 464.0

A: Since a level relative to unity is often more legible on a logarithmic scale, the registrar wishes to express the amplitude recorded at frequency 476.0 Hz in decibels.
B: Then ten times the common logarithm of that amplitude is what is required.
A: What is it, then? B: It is 10.3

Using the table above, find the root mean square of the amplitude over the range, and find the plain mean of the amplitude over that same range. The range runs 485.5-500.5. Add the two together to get 24.2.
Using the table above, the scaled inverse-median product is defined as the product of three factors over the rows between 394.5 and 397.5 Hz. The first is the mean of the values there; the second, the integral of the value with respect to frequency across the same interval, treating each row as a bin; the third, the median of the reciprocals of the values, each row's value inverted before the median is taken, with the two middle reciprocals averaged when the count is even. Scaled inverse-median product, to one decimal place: 16.8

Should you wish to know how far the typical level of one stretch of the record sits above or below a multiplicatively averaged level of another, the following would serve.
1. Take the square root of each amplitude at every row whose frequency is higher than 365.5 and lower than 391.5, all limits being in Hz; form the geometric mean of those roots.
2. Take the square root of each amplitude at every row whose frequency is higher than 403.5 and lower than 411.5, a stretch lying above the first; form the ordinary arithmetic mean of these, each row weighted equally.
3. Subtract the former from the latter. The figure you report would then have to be 0.28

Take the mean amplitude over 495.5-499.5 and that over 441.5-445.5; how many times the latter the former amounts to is 1.22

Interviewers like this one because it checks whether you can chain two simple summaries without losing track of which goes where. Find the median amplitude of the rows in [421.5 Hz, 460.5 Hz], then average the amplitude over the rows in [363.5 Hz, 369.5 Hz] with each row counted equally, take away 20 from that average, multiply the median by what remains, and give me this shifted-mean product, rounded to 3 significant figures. -108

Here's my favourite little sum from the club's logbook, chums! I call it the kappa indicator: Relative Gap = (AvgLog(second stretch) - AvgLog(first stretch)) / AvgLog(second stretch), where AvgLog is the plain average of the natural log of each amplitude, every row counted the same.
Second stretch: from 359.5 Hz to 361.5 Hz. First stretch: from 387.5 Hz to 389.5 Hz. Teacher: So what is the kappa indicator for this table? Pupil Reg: 0.36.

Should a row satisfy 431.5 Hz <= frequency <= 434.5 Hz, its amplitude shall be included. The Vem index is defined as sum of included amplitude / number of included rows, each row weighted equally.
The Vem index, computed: 10.2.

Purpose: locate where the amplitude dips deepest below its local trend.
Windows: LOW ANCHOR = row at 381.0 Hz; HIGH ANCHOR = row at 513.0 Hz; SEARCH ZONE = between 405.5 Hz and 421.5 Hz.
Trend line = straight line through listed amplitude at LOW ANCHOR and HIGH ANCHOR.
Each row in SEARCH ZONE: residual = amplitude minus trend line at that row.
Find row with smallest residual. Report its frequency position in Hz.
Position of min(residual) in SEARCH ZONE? 406.0 Hz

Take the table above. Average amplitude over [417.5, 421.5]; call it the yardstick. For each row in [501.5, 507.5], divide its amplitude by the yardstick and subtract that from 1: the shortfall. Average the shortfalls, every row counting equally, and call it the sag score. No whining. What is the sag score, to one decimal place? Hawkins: -0.2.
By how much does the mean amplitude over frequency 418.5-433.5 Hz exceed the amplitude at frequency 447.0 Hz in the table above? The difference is -0.1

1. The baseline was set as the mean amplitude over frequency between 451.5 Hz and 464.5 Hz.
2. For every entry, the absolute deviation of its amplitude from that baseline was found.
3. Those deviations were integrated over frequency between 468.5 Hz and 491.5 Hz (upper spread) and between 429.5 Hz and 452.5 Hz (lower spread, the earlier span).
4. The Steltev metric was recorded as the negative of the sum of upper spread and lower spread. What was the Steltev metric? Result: -22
